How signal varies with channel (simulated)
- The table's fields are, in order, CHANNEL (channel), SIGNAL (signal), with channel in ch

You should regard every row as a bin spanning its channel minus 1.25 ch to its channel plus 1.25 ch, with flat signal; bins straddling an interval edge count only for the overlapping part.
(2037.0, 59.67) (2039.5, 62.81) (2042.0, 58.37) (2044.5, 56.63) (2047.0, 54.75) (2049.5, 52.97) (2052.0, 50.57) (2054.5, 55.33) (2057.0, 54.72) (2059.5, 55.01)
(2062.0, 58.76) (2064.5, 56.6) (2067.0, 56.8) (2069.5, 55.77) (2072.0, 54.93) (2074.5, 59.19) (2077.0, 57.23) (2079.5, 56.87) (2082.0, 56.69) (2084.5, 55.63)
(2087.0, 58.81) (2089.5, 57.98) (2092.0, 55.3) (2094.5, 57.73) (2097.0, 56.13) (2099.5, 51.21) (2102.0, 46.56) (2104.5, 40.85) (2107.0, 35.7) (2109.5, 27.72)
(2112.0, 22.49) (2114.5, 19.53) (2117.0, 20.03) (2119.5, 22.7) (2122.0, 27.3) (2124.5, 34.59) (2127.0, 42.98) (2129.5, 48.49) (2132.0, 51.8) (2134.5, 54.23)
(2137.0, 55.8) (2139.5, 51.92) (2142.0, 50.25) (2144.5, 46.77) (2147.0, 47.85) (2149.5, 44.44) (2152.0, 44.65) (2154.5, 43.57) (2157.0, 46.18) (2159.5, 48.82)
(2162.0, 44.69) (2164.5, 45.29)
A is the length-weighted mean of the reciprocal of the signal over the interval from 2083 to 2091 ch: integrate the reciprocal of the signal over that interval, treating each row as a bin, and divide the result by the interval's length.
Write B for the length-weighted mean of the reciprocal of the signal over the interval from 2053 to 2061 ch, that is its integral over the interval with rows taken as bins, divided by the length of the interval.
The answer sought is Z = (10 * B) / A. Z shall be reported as 10.4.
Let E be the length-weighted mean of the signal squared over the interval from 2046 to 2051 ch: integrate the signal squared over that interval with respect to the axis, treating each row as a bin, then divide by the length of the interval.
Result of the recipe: 2880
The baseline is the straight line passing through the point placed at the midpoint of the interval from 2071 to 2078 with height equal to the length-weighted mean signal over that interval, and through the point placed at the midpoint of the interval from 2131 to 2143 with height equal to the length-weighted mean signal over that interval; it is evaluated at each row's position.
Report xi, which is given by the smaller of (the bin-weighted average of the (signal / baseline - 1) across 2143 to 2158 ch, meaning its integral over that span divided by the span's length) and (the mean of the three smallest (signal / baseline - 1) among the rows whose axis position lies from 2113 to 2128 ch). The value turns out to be -0.6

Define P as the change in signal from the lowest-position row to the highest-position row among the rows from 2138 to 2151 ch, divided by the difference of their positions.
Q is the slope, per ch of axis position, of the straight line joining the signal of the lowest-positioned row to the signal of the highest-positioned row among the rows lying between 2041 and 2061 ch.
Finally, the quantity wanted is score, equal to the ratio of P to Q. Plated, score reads 4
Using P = -0.7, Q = -0.19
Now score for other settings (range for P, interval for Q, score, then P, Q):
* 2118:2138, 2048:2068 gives 9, 1.9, 0.22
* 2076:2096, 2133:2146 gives 0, 0.0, -0.75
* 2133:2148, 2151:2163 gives -128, -0.5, 0.00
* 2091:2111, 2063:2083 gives -306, -1.6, 0.01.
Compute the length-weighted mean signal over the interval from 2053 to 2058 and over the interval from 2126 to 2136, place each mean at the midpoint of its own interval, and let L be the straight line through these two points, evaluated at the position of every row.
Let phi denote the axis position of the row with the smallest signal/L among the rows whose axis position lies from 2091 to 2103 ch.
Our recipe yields 2102.0 ch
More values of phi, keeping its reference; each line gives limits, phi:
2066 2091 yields 2072.0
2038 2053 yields 2052.0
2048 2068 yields 2052.0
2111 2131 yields 2114.5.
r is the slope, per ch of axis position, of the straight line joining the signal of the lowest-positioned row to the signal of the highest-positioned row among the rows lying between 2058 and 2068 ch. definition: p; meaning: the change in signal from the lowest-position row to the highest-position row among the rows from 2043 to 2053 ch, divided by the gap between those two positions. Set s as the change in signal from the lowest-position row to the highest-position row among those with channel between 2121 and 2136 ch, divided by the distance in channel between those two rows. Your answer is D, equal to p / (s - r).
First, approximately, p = -0.8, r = 0.2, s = 2.2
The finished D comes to 0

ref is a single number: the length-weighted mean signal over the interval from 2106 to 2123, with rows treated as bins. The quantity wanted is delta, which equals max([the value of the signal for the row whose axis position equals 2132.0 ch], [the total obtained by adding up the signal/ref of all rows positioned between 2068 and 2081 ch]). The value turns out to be 52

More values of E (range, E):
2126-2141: 2617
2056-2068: 3184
